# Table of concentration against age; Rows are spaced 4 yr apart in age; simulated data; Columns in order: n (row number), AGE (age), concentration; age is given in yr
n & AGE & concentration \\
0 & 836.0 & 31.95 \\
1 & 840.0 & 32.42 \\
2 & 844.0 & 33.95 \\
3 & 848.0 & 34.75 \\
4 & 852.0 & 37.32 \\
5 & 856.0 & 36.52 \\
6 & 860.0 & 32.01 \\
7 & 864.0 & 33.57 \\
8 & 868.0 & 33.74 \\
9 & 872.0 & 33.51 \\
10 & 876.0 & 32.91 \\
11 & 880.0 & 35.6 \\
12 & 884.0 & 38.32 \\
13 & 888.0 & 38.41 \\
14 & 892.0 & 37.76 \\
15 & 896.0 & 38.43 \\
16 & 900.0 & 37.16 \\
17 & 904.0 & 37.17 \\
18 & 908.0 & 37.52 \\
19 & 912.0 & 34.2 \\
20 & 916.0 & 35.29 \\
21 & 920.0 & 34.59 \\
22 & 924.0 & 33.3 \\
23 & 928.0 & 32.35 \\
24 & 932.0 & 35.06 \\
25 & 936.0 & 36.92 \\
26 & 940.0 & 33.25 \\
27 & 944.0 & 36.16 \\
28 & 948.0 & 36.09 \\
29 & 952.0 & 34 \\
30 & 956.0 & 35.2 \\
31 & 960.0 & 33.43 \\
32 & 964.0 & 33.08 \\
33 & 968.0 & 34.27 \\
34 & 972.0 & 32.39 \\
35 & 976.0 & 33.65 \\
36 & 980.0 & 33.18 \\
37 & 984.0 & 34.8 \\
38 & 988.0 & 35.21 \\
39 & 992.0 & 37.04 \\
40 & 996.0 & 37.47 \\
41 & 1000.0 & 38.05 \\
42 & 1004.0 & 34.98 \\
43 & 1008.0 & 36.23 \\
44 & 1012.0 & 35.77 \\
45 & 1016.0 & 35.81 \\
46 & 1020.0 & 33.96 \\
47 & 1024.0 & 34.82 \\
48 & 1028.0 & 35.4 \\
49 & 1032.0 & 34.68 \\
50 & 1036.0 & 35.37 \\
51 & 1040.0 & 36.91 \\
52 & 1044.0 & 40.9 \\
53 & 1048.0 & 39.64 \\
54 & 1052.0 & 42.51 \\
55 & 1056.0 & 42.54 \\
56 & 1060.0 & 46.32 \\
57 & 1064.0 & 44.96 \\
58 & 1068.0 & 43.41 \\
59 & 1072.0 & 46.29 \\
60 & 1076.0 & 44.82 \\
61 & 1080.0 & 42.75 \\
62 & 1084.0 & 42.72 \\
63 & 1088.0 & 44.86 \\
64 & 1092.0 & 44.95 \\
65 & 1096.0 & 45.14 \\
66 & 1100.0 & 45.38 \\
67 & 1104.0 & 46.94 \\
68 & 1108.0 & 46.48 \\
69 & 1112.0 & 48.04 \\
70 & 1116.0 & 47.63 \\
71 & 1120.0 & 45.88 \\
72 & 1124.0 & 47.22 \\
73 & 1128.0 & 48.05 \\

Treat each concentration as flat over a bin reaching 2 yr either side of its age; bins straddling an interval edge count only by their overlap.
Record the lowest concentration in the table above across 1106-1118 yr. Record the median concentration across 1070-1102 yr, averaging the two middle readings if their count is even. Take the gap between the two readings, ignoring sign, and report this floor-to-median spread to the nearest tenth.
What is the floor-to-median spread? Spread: 1.6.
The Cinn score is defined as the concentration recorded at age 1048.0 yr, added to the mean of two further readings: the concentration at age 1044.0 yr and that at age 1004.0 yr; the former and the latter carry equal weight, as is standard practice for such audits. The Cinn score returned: 78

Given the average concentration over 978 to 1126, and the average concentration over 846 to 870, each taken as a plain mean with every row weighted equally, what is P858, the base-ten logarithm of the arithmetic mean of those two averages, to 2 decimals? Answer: 1.58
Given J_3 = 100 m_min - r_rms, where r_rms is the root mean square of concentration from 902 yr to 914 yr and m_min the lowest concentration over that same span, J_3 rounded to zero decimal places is 3384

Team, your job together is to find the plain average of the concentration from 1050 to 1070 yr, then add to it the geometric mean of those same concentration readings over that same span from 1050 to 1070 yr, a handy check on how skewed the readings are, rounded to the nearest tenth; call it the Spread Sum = 87.9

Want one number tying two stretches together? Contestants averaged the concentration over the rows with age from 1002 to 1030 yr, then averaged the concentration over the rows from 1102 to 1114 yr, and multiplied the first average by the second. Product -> 1664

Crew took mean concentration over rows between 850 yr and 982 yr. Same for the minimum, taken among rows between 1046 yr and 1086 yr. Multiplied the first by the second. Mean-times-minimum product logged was 1389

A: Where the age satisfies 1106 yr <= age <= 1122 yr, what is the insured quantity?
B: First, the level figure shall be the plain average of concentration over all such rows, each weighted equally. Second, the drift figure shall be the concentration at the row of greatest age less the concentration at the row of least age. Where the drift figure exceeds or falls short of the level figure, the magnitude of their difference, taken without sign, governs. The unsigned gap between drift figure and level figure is 48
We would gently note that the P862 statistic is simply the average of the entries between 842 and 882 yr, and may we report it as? 34.4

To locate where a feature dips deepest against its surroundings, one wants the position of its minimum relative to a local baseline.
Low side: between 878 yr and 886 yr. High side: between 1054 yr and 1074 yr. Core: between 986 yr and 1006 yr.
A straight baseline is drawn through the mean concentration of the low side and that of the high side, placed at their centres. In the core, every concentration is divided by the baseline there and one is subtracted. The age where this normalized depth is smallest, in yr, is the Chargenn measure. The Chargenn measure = 1004.0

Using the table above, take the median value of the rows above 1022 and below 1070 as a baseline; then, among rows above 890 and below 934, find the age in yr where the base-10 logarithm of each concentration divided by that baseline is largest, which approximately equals 896.0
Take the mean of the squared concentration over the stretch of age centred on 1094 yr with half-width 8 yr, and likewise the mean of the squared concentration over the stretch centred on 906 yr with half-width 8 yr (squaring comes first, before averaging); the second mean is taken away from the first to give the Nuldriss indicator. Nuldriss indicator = 698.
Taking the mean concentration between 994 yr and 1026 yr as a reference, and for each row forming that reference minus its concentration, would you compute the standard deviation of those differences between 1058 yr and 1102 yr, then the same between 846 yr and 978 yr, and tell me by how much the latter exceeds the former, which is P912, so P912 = 0.7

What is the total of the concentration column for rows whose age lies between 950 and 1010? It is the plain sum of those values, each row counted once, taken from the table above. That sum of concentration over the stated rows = 523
